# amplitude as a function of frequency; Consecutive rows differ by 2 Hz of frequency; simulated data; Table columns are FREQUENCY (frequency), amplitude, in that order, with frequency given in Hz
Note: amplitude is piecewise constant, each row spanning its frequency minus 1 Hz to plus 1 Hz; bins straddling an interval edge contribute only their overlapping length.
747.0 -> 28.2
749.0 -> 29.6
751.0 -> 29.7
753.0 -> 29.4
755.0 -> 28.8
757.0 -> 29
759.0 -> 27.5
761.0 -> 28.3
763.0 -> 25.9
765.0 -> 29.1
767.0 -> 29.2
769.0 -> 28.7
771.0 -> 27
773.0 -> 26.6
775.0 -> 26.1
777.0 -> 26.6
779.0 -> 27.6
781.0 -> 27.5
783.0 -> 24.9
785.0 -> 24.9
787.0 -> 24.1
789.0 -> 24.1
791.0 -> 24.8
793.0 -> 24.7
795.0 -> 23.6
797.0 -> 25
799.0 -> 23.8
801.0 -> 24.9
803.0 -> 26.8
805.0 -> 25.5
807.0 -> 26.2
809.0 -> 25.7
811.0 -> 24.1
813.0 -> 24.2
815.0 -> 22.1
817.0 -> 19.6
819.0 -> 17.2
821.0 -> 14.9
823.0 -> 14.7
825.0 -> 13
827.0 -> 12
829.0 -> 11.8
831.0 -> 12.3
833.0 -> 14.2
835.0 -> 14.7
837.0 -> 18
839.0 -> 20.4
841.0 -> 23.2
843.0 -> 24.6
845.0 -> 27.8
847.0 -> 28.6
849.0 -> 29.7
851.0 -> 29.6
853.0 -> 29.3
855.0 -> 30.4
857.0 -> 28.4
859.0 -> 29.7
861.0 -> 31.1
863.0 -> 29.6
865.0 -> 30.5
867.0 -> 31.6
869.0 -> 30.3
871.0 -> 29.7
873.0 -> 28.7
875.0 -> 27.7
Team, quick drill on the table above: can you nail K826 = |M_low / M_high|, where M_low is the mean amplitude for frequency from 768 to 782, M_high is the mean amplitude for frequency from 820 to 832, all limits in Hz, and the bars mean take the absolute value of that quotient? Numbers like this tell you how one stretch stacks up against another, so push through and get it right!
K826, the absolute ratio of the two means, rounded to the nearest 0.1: 2.1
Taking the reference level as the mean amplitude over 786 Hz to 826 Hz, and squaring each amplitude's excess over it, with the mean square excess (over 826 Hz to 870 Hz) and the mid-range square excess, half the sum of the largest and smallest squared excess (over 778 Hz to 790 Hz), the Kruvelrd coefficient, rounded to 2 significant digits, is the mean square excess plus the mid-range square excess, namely 69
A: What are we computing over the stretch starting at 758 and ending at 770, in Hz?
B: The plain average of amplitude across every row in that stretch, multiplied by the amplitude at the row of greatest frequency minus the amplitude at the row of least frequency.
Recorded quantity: 34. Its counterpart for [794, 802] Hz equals 32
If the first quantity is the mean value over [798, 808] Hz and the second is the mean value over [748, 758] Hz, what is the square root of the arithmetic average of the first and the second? 5.23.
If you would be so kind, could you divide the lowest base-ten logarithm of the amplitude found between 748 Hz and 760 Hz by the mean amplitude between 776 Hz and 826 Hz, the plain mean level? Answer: 0.0620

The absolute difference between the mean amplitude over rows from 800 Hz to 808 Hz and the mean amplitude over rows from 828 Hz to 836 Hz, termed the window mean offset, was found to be 12.6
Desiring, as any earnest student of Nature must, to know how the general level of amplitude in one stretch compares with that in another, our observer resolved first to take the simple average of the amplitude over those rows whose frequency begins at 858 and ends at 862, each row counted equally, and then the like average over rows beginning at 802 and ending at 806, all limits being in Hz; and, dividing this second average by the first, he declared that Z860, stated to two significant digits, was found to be 0.86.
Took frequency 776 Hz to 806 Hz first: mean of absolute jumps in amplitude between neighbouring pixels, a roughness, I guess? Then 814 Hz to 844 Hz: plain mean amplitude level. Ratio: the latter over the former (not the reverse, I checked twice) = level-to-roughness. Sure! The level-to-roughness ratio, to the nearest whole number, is 18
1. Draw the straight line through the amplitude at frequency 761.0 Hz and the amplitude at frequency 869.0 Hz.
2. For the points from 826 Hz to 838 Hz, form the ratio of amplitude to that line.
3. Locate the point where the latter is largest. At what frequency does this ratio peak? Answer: 837.0 Hz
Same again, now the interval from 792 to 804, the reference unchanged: 803.0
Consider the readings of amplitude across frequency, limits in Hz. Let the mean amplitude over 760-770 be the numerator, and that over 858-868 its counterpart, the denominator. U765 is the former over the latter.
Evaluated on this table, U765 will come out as 0.93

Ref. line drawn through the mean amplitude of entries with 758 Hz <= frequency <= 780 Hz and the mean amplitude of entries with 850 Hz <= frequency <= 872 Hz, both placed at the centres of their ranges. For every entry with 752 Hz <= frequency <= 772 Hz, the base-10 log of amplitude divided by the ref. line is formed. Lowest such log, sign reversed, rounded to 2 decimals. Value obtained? 0.02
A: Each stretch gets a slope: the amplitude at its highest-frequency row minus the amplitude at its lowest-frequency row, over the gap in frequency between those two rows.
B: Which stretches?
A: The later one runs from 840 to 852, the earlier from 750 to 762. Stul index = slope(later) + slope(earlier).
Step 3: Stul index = 0.5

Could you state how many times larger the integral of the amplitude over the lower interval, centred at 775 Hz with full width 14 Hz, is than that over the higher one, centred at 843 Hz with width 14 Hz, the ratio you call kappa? 1.10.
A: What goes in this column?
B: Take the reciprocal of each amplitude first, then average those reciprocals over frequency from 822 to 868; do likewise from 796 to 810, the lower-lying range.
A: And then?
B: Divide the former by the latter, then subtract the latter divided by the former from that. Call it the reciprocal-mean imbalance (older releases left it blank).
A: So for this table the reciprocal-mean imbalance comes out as 0.4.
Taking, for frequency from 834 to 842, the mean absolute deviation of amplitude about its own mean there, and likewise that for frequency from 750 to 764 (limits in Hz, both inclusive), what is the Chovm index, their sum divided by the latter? 3.8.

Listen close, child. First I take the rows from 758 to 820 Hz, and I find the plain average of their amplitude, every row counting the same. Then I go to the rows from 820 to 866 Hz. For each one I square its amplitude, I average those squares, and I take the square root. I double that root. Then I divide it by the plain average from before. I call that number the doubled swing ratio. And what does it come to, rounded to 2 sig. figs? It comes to 1.9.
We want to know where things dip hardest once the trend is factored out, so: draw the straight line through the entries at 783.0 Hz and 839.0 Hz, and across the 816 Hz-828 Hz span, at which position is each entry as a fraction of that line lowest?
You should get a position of 827.0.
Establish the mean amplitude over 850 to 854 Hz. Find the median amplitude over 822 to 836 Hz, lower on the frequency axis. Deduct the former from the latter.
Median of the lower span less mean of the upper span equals -16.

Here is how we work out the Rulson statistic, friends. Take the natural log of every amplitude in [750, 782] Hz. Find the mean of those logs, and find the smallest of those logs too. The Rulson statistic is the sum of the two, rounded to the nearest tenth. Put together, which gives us 6.6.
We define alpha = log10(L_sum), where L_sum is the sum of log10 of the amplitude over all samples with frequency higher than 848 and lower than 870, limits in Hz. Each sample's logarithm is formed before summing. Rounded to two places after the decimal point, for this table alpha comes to 1.21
